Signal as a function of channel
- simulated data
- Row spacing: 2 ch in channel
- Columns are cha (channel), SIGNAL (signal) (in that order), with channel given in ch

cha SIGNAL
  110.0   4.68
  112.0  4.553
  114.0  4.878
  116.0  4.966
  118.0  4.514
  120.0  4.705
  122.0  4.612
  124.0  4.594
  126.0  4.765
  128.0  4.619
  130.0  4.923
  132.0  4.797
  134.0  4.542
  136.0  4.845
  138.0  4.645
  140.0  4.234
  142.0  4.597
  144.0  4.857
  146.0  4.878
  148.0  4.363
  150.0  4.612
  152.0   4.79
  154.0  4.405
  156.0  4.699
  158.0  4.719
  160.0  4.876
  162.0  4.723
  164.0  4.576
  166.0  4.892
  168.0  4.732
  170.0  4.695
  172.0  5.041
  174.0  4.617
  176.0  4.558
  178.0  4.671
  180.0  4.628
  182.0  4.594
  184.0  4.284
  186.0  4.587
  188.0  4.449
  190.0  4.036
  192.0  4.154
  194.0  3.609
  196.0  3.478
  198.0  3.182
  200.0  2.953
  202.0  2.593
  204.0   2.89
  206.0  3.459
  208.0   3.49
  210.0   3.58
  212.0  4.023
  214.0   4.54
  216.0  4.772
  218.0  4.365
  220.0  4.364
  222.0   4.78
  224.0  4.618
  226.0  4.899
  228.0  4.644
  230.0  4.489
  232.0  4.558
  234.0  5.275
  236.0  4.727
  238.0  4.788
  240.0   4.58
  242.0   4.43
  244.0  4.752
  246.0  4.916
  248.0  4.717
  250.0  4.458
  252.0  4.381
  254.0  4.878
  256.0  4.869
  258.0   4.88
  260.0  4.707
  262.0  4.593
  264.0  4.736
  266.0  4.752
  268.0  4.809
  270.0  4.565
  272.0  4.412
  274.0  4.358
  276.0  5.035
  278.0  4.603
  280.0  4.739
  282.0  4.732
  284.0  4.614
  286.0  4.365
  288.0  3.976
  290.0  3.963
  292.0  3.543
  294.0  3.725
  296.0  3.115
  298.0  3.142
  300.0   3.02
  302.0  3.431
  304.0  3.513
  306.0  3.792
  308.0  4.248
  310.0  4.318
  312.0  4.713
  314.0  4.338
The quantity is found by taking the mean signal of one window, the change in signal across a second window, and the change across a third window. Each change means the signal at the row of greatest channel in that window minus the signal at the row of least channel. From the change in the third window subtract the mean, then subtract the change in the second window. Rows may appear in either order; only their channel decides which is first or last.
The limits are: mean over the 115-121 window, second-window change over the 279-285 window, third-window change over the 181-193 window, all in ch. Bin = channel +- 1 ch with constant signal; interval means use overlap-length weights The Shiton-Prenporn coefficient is -5.0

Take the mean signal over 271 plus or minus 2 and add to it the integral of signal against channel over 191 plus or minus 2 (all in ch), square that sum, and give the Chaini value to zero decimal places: 435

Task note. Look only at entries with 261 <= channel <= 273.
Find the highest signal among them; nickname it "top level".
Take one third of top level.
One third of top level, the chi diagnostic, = 1.60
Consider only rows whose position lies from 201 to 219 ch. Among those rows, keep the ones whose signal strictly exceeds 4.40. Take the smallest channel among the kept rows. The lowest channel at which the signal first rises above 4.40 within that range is 214.0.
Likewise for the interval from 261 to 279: 262.0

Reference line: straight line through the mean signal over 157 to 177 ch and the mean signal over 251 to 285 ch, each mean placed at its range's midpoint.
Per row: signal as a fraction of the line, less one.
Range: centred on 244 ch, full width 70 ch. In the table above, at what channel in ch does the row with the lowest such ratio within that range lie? 210.0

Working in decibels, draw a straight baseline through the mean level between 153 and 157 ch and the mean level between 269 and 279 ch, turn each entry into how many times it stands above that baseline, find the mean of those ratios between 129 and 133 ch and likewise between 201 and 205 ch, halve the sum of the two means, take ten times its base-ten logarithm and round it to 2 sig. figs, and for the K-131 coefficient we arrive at -0.78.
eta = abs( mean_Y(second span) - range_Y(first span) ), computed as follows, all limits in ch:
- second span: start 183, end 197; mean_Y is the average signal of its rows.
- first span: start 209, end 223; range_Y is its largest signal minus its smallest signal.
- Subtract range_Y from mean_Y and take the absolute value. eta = 2.9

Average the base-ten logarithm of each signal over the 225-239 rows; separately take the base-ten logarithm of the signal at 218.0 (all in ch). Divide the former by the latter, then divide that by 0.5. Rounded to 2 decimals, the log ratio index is 2.12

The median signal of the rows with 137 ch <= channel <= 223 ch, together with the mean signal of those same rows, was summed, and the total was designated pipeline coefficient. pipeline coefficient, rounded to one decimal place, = 8.9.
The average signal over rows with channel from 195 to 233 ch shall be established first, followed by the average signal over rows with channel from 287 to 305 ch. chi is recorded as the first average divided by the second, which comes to 1.14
